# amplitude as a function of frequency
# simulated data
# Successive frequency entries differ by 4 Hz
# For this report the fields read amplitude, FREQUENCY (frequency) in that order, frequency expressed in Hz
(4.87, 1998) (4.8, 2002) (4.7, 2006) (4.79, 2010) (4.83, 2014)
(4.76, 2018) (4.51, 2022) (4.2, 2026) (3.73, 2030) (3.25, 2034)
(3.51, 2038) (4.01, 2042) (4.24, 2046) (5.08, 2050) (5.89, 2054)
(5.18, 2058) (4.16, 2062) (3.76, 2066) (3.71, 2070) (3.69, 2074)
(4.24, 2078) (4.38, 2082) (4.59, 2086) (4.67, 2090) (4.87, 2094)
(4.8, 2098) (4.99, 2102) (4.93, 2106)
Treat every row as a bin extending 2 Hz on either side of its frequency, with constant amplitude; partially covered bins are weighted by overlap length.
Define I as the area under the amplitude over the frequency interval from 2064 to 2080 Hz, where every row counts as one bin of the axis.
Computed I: 62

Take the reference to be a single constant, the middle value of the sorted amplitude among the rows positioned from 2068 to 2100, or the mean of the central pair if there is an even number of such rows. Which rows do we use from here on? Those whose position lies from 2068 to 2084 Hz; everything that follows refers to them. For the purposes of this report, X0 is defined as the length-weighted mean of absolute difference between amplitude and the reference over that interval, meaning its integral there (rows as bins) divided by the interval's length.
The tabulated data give 0.48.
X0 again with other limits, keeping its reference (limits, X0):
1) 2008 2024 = 0.24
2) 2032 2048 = 0.73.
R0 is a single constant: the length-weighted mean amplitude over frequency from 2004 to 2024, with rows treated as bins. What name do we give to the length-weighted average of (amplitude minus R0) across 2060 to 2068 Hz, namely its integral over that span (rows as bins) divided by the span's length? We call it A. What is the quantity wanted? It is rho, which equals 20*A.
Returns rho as -15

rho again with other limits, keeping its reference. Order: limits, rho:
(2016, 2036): -13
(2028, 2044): -22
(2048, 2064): 7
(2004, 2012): 1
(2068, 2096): -8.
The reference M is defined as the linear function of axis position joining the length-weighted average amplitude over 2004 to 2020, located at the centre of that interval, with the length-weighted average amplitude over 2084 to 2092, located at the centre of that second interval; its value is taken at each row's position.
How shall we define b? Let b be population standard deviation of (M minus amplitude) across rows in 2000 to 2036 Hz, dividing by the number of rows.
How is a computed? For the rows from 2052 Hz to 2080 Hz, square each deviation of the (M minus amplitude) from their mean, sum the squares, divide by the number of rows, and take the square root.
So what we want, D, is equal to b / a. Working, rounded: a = 0.77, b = 0.5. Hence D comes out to 0.7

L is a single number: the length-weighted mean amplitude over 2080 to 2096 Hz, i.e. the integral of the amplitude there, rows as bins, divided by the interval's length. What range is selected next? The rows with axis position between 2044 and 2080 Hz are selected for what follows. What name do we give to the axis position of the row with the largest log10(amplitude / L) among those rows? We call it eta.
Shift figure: 2054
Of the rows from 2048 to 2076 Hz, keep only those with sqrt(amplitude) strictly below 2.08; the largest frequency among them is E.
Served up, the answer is 2074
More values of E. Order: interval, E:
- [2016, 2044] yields 2042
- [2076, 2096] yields 2078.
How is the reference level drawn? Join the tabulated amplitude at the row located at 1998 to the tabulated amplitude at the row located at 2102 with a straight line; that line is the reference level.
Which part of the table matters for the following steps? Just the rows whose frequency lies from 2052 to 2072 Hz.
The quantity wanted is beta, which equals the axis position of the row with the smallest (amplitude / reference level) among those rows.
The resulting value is 2070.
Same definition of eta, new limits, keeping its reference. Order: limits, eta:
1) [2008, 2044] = 2014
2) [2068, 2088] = 2086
